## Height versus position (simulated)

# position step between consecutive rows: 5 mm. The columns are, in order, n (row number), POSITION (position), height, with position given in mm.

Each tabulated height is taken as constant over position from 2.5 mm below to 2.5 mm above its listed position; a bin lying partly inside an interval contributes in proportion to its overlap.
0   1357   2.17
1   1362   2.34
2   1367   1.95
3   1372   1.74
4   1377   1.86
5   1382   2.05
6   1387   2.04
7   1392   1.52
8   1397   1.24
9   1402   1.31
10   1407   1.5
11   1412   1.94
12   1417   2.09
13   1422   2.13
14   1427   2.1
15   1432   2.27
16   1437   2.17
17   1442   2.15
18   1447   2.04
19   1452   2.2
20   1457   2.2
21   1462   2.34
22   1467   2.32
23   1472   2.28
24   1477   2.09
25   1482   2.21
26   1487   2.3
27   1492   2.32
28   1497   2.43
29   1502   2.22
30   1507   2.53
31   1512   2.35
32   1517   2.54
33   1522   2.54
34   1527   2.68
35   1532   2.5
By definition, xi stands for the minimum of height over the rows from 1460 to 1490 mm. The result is 2.09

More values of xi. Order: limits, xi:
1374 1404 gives 1.24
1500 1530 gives 2.22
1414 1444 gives 2.09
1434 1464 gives 2.04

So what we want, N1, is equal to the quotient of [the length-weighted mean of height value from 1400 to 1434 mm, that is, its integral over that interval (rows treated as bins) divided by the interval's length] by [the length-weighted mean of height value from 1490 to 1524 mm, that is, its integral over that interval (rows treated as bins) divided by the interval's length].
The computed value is 0.8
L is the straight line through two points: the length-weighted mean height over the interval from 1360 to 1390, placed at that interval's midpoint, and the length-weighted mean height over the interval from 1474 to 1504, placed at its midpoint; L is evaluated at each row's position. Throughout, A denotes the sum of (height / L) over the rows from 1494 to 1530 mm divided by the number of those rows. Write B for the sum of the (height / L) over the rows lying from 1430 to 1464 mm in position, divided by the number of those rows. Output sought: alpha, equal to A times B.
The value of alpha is 1.08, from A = 1.06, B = 1.02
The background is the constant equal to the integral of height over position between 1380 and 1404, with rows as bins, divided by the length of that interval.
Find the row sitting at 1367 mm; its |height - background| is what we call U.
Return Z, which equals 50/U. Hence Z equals 156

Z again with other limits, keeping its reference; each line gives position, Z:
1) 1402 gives 156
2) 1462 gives 70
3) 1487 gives 75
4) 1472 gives 77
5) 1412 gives 161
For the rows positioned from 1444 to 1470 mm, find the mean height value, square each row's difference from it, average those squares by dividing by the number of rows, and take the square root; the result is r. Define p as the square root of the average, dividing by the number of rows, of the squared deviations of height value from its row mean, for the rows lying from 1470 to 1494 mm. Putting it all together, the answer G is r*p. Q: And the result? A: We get 0.009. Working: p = 0.08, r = 0.11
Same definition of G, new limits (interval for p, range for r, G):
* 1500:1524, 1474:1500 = 0.015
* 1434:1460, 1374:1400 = 0.019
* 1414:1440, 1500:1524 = 0.008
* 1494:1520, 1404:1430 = 0.028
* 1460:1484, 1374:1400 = 0.029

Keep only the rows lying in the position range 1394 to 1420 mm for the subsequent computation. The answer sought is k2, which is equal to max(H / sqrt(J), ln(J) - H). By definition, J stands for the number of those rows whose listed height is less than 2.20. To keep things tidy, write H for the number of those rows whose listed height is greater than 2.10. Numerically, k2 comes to 1.6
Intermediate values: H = 0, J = 5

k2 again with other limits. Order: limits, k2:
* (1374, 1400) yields 1.6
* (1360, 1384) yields 0.5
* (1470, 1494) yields 4.0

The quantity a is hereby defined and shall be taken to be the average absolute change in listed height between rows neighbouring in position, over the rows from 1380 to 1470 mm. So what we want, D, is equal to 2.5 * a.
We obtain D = 0.36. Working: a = 0.144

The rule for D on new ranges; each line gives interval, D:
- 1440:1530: 0.30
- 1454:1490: 0.25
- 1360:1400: 0.61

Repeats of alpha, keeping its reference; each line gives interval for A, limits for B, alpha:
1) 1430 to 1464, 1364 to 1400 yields 0.90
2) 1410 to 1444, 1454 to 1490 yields 1.02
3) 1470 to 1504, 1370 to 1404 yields 0.84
